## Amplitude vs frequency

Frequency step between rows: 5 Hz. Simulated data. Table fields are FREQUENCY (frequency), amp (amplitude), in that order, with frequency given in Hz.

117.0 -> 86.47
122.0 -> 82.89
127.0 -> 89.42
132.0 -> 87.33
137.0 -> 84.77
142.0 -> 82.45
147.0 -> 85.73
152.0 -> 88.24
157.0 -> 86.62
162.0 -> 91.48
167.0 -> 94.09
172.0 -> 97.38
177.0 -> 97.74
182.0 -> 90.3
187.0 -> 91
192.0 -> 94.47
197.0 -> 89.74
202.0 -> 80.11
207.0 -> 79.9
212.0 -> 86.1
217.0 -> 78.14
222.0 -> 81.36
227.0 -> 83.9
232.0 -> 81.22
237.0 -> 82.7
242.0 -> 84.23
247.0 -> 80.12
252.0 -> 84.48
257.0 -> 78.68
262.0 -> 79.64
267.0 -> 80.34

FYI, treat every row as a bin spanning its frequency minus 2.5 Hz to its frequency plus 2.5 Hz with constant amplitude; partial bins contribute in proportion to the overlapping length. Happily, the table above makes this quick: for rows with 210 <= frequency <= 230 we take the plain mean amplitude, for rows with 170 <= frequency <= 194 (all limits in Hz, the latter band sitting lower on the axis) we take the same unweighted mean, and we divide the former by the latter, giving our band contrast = 0.87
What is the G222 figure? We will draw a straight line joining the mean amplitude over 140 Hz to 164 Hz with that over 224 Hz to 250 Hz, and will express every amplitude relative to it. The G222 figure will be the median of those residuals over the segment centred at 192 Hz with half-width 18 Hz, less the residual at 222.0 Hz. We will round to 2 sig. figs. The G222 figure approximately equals 7.1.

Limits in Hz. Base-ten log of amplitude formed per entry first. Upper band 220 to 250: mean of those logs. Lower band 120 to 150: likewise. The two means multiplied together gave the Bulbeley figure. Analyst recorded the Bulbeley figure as 3.70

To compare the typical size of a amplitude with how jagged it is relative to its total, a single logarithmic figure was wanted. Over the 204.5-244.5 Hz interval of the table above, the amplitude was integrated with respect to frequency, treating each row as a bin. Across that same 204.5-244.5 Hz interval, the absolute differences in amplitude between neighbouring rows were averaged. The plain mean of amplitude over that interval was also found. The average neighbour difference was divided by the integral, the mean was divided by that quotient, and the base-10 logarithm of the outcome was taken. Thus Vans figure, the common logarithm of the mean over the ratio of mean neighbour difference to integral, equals 4.9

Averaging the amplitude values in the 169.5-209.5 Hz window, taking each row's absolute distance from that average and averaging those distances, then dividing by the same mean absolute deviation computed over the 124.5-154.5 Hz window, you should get 2.55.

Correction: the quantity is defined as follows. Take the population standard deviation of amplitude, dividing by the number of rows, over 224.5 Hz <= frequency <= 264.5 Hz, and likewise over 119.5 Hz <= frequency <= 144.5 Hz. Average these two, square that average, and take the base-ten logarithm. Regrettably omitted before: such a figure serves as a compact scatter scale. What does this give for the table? 0.76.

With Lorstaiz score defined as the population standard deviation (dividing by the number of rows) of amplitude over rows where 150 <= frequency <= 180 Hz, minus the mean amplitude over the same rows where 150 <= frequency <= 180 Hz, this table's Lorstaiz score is -88.4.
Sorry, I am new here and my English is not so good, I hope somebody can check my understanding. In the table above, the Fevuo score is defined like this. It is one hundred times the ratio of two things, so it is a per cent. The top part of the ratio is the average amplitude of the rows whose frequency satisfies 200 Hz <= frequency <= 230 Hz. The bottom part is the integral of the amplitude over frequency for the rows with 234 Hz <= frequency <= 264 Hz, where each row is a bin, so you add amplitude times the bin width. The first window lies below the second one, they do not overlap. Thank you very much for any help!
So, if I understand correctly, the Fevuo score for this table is 3.3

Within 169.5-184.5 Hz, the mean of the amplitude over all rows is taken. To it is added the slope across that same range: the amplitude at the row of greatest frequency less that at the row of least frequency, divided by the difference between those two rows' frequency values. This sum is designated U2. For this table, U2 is 94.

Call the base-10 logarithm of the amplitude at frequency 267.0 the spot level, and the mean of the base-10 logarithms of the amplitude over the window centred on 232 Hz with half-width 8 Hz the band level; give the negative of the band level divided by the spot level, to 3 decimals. -1.006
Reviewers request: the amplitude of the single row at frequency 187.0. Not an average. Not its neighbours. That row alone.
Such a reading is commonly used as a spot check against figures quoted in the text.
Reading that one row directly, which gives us 91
